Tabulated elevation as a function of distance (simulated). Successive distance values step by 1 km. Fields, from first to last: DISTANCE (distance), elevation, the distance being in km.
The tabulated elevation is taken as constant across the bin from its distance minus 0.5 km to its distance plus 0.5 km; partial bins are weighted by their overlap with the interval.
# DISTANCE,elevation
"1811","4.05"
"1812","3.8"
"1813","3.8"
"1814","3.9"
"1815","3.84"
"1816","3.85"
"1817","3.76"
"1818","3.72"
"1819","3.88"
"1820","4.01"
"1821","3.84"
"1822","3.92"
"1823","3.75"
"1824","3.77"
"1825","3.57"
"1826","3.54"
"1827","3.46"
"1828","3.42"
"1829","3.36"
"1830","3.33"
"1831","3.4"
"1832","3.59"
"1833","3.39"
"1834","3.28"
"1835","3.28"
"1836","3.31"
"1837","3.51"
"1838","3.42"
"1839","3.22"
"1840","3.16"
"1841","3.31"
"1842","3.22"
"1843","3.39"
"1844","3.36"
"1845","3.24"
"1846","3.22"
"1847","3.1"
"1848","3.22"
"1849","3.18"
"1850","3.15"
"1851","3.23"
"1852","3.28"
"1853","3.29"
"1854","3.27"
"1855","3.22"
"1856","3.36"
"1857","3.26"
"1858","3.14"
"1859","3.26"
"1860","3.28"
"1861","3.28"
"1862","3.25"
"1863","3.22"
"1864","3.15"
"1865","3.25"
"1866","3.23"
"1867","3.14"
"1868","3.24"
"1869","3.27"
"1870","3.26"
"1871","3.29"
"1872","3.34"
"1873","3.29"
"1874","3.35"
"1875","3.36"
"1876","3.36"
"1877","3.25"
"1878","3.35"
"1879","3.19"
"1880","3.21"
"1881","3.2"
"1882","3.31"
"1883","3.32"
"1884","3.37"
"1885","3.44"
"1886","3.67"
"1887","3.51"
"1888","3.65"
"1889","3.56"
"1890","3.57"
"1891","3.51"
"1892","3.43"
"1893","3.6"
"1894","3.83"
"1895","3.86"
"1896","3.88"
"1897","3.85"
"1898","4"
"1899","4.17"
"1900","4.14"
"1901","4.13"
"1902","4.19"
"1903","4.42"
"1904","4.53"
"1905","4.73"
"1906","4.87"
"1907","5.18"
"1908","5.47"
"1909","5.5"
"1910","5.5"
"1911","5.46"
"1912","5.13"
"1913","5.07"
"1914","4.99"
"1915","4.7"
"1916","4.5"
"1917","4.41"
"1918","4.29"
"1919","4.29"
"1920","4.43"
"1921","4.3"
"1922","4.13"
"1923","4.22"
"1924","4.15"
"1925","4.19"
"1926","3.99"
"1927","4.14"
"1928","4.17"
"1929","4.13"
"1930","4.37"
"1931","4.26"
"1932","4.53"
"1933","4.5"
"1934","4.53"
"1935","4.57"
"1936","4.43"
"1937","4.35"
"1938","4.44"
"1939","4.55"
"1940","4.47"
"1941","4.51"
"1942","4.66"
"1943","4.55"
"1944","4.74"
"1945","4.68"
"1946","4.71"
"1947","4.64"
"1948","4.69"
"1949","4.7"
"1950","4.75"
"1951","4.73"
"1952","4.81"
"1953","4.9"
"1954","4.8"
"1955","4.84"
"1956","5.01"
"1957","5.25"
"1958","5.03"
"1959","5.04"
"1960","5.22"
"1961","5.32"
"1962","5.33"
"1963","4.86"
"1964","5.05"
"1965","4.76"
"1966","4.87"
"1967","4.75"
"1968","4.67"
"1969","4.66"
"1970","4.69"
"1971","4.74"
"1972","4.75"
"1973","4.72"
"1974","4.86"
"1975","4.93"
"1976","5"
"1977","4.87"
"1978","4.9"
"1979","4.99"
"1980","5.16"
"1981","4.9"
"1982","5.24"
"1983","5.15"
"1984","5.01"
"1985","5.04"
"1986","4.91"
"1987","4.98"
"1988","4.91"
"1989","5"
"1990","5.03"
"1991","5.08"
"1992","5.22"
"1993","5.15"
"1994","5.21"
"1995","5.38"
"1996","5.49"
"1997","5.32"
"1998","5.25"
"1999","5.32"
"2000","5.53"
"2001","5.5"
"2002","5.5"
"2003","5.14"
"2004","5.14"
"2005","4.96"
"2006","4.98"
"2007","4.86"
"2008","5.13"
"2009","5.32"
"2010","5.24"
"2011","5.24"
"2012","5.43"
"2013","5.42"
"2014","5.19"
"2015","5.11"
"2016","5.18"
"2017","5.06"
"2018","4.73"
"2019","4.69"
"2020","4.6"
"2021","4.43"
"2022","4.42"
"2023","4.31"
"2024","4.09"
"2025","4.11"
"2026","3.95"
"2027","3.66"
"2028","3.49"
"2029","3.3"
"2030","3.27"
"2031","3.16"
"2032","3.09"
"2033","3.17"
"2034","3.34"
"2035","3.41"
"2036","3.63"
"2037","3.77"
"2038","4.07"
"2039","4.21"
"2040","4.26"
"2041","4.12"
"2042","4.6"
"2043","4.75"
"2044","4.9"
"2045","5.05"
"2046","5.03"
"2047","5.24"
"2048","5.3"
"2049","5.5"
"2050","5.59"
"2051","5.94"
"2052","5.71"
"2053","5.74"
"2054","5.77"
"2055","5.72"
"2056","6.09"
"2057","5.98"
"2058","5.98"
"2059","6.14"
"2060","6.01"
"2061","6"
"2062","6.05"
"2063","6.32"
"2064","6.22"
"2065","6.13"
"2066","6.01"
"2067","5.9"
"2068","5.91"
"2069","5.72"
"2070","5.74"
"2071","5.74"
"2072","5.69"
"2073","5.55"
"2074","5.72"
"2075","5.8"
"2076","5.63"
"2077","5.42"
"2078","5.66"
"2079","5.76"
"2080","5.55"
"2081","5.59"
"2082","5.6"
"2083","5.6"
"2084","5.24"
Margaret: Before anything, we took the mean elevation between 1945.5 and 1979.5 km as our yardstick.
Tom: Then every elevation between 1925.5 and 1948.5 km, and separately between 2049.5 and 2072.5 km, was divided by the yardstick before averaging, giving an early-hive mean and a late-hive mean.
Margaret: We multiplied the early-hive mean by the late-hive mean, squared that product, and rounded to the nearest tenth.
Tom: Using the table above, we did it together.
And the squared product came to 1.2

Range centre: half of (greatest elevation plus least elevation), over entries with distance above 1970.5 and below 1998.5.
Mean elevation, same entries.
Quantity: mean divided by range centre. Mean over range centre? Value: 0.99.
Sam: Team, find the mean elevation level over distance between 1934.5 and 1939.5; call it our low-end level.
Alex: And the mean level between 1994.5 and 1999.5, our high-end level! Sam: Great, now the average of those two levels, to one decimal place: 4.9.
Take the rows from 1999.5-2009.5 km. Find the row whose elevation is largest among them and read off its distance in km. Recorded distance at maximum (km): 2000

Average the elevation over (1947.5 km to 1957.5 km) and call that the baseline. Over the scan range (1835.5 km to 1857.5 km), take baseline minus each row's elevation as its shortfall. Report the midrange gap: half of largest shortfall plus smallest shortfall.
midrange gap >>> 1.5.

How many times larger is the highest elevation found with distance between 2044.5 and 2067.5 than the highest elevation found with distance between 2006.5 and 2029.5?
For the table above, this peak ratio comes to 1.16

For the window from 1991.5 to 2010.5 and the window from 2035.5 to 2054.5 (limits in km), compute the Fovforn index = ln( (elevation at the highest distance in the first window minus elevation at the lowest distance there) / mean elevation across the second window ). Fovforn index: -5.5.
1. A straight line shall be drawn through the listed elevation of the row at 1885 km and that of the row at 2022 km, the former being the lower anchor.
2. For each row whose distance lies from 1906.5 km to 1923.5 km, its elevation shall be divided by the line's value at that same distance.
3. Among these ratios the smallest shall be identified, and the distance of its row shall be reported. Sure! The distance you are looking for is 1922 km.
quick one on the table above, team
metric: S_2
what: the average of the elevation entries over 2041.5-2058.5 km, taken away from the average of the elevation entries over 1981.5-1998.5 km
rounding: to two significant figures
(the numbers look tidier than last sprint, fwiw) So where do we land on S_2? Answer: -0.32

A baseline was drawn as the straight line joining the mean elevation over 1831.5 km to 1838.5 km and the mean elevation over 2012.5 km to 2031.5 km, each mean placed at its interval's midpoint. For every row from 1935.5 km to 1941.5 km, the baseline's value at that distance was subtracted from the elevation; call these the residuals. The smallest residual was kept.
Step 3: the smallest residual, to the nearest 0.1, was 0.4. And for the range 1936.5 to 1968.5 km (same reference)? 0.4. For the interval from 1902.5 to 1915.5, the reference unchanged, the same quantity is 0.7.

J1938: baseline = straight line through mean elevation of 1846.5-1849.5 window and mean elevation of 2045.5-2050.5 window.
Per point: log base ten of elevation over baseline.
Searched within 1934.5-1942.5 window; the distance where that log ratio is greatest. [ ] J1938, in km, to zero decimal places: 1942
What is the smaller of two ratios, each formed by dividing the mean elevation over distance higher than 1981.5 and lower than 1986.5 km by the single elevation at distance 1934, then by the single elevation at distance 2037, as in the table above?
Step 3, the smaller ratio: 1.12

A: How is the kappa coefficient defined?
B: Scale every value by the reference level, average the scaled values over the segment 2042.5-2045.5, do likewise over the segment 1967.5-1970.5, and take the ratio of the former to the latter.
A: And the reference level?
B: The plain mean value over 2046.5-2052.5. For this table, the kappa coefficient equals 1.05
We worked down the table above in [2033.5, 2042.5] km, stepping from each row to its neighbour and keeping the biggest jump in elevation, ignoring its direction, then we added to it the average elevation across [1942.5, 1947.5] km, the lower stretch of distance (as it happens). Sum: 5.14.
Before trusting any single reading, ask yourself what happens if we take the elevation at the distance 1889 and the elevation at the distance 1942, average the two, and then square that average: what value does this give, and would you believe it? 16.9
